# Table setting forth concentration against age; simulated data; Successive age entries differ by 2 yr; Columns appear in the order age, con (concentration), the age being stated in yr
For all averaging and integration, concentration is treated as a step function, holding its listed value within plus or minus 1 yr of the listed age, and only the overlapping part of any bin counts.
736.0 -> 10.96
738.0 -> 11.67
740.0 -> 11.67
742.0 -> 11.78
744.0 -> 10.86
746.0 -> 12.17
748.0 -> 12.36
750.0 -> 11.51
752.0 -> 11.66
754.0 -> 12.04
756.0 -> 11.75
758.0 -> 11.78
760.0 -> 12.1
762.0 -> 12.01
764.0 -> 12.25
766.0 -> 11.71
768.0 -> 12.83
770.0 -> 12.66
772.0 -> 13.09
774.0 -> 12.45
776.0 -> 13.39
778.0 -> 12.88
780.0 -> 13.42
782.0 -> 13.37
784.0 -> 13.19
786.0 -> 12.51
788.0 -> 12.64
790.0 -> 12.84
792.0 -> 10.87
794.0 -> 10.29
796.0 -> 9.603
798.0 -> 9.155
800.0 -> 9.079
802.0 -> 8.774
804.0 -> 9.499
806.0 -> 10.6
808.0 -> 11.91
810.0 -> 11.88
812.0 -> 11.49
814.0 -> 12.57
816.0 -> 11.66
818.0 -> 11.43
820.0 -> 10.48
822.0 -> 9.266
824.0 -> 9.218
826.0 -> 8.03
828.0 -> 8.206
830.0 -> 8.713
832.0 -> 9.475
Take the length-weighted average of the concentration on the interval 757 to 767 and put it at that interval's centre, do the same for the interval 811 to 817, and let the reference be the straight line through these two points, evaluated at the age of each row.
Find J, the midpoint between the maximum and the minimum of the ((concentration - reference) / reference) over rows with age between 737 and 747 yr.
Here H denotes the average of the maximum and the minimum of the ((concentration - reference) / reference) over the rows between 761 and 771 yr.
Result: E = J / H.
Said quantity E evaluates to -1.6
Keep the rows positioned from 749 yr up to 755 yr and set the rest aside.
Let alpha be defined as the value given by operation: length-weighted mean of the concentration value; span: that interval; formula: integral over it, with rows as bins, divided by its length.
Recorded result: 11.74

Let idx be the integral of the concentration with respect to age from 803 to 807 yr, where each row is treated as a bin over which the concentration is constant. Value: 40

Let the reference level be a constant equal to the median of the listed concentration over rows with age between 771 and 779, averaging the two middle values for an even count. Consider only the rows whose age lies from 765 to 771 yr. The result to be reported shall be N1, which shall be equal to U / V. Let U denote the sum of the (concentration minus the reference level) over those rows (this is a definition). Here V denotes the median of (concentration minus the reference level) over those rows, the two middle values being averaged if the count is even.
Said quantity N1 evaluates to 5.4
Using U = -1.8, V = -0.3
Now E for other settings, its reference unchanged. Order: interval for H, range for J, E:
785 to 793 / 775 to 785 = -15.0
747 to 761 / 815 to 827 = 40.7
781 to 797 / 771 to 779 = -2.1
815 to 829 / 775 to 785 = -0.6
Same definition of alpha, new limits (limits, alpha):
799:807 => 9.49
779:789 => 13.03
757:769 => 12.11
